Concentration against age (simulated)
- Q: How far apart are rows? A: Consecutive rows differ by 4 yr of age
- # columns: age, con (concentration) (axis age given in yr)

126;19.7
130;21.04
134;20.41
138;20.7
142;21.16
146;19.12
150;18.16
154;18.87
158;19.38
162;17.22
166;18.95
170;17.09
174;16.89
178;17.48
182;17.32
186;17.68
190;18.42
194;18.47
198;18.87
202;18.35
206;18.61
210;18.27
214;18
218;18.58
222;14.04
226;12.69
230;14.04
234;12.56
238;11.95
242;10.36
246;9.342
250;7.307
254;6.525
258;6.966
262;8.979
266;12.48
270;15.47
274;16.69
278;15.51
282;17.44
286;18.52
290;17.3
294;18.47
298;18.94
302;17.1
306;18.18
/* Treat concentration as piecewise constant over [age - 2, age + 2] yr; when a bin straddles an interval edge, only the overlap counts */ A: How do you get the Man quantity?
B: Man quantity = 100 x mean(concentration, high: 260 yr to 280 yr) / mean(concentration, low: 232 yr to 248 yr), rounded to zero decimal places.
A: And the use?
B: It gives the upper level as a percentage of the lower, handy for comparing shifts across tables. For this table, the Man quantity 125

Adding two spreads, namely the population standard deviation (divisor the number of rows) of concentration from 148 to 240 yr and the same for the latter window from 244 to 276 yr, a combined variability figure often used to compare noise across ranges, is 5.9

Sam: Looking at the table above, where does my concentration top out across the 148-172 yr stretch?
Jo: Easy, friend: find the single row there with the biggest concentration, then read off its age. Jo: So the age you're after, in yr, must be 158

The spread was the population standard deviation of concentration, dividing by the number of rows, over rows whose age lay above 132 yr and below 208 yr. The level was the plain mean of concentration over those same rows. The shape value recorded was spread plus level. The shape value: 19.8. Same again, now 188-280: 18.1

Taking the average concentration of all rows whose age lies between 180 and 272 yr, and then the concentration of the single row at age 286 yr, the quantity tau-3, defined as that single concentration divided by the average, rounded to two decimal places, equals 1.31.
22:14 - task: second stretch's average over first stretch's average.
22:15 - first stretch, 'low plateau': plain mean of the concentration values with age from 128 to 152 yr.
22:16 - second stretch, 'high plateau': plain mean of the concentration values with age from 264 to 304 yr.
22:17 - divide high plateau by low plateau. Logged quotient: 0.84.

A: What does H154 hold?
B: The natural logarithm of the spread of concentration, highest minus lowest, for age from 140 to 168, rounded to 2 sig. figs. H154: 1.4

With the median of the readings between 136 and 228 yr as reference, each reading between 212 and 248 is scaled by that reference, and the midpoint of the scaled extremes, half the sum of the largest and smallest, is 0.76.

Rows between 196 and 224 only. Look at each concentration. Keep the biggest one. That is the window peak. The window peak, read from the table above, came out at 18.87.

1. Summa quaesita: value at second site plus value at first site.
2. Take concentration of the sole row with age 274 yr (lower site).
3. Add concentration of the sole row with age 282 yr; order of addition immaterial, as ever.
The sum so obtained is 34.1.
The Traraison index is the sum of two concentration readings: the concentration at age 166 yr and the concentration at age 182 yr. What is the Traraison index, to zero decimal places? 36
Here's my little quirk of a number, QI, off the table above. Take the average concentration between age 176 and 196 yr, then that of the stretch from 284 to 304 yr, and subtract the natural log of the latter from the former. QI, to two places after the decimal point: 14.98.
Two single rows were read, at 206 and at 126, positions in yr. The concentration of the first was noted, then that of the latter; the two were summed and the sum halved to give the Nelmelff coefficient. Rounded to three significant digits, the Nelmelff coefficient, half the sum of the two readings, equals 19.2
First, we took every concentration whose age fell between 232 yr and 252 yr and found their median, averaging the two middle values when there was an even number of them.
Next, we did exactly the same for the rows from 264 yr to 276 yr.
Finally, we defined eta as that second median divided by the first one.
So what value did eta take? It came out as 1.5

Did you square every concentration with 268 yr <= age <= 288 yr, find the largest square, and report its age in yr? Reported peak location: 286 yr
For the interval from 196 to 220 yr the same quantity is 198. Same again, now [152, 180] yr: 158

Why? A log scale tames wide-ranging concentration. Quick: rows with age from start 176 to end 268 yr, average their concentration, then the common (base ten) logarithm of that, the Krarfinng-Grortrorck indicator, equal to 1.15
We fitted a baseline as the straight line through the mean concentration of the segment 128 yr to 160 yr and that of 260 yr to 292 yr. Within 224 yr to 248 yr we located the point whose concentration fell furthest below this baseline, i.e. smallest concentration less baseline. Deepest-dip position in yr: 246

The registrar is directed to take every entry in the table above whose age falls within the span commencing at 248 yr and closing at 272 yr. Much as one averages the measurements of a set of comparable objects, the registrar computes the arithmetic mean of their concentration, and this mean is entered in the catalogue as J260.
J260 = 9.6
